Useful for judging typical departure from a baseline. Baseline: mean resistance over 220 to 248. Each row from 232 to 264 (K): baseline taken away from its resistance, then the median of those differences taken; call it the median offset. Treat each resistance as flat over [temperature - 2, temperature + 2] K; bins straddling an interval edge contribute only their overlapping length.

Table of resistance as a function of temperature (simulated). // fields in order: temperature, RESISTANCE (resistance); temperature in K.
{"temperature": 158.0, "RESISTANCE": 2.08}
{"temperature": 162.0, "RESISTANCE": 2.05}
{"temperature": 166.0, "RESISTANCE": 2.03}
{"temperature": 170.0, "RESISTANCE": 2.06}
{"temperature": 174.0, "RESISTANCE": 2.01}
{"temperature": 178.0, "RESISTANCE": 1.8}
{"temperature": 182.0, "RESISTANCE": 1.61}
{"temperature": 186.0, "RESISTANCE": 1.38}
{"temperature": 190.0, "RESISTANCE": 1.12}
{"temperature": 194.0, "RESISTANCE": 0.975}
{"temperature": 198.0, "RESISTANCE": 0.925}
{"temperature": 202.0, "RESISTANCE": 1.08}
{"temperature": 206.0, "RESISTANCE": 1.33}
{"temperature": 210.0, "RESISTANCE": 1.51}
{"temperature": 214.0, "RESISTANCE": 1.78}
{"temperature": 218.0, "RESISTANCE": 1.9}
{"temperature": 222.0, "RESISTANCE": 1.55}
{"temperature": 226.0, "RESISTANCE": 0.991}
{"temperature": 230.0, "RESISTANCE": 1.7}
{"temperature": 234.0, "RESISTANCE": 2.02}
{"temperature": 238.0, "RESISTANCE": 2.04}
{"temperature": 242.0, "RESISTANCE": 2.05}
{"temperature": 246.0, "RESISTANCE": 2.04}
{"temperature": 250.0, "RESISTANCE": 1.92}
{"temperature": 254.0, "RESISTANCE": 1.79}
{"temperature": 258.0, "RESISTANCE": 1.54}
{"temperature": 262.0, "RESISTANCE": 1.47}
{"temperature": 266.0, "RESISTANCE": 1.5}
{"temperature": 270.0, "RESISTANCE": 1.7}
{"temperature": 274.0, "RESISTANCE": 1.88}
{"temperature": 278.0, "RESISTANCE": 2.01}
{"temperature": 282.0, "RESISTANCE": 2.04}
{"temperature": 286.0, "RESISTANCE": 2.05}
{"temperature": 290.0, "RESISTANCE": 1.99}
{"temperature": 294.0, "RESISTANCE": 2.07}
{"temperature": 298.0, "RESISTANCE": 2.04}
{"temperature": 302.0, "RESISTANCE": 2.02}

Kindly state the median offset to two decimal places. 0.20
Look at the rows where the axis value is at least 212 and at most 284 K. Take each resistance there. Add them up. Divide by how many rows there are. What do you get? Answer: 1.8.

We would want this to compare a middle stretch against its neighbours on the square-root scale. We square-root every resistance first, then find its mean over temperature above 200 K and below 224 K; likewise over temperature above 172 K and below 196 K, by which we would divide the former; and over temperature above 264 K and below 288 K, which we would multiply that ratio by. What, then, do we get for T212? 1.39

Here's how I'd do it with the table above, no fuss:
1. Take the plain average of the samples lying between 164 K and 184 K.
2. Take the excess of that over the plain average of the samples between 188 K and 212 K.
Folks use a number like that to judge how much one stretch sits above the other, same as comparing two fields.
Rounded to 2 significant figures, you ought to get 0.75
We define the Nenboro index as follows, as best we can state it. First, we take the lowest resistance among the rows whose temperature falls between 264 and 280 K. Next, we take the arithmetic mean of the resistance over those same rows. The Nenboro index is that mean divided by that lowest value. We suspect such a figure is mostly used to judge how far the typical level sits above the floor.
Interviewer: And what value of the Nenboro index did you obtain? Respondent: 1.182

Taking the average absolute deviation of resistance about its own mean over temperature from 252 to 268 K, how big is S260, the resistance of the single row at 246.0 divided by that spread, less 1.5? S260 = 17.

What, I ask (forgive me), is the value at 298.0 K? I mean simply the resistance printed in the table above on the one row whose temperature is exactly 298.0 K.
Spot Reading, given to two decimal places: 2.04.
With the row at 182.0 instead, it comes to 1.61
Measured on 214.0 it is 1.78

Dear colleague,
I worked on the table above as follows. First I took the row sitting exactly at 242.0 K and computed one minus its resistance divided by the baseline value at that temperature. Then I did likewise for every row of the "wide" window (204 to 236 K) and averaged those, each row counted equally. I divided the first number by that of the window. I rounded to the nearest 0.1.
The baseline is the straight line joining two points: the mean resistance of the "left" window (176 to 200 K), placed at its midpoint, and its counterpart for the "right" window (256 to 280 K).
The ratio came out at 3.2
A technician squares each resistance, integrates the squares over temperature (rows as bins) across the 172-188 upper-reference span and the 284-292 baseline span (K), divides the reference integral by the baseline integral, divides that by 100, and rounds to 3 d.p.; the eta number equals 0.014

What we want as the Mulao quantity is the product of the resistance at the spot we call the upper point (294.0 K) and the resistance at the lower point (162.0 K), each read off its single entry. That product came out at 4.2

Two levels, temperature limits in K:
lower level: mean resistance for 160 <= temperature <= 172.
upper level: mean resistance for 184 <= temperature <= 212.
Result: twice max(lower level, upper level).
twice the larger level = 4.09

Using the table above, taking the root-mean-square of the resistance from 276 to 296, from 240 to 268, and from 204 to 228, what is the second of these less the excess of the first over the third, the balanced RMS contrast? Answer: 1.28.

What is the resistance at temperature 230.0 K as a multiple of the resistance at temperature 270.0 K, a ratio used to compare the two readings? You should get 1.0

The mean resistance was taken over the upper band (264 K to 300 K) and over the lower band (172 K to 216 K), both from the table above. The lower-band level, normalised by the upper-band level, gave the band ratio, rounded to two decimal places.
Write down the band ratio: 0.73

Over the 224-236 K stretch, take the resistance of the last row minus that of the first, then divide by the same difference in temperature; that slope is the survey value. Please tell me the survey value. 0.13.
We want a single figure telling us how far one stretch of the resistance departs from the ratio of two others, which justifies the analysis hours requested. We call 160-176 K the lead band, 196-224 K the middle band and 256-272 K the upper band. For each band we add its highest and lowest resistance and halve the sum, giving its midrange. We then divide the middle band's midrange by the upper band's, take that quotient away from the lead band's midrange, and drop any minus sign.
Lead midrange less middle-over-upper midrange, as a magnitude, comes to 1.14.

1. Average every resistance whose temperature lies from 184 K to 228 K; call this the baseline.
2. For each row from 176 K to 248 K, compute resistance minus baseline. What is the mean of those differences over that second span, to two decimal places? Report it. 0.22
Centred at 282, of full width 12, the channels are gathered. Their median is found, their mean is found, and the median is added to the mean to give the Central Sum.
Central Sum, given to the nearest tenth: 4.1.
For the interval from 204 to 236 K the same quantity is 3.2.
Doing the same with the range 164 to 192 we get 3.5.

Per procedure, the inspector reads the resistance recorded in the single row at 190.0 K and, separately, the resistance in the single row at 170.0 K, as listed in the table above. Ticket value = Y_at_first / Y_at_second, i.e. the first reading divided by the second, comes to 0.5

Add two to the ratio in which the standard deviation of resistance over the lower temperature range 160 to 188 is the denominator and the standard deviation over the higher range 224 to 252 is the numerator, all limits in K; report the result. 3.5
